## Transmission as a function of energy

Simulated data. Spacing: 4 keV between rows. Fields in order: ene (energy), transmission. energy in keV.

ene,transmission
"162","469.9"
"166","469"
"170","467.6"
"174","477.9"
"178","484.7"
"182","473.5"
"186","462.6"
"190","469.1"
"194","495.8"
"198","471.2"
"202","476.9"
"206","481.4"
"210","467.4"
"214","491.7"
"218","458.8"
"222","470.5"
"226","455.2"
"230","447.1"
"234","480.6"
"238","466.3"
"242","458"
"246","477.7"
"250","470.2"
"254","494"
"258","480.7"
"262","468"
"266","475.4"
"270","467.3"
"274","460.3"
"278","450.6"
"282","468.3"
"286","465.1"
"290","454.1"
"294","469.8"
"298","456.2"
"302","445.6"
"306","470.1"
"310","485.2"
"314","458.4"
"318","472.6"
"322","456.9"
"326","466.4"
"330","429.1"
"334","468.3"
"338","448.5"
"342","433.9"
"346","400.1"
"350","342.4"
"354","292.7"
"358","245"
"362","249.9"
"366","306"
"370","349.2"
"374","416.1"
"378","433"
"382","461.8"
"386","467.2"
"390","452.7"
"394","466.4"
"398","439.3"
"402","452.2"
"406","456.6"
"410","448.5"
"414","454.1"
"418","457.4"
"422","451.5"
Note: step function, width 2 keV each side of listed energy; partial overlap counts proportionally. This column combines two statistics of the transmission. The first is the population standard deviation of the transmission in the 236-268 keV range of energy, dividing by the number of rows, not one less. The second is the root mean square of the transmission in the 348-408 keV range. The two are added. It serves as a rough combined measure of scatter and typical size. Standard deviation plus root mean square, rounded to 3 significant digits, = 407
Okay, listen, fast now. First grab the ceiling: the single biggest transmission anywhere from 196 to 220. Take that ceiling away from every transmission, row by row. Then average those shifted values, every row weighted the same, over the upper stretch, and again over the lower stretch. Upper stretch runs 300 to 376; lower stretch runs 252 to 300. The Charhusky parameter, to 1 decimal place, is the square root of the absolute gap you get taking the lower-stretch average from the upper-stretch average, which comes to 8.1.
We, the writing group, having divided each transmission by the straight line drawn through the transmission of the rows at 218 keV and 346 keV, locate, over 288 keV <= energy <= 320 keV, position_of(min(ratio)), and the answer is 302 keV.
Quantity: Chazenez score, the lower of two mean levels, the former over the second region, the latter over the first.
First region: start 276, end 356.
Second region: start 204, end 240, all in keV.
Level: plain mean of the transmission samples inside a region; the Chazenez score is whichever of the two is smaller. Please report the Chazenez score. 442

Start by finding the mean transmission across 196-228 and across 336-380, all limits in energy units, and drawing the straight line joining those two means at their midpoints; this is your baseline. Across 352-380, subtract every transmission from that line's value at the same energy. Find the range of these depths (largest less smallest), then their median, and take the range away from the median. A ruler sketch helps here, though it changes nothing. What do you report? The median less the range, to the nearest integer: -160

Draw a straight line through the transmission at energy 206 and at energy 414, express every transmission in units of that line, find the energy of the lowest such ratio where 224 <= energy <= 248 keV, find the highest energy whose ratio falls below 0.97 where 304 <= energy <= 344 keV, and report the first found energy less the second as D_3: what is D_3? -112 keV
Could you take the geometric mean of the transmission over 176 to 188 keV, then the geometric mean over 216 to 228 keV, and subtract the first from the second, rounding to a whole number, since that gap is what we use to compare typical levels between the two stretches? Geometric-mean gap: -12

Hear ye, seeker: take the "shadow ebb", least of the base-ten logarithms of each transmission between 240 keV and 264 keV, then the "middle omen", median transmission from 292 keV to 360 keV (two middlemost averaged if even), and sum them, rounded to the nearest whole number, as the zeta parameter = 459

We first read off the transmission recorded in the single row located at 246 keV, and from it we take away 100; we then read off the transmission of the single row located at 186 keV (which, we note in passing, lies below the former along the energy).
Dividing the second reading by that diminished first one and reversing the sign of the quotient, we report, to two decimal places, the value -1.22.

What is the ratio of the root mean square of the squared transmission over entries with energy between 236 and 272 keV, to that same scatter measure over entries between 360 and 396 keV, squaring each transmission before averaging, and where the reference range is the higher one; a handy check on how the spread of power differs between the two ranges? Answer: 1.28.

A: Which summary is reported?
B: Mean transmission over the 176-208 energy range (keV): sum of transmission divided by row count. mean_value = 477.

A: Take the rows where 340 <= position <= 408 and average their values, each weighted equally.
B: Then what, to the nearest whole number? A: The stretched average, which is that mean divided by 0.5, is 784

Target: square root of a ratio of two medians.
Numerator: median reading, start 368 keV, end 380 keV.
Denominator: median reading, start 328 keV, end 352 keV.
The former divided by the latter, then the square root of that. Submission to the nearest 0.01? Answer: 0.98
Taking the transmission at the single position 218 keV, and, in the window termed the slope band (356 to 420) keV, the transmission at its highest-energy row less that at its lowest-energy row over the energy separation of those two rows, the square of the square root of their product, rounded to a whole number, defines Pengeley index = 1624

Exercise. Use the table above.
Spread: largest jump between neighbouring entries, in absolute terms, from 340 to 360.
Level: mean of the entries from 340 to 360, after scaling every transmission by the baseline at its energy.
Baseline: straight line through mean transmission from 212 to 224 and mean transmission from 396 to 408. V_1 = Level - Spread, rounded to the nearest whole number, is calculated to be -57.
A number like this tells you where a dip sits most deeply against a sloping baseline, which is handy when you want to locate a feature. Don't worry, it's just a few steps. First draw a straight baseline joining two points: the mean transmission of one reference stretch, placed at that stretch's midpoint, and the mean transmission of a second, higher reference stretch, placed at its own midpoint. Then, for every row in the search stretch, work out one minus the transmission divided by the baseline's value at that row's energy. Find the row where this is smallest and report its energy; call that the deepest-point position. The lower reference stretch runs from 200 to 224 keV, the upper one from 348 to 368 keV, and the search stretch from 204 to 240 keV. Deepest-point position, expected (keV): 234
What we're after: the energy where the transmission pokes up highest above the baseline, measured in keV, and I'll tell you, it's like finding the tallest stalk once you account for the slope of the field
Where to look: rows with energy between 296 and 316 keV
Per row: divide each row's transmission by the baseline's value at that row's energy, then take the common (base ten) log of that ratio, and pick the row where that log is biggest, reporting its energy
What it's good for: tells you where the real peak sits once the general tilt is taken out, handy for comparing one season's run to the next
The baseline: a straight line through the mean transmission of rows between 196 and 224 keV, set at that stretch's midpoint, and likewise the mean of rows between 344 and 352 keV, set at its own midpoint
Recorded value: 310 keV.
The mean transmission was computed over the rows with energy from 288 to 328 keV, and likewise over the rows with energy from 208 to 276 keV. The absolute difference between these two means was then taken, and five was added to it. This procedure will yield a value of 11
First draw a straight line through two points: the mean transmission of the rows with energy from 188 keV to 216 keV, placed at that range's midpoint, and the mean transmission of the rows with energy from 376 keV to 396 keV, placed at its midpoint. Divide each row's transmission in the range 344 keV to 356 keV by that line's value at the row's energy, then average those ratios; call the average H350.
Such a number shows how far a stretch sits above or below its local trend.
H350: 0.749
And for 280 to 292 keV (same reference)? 0.987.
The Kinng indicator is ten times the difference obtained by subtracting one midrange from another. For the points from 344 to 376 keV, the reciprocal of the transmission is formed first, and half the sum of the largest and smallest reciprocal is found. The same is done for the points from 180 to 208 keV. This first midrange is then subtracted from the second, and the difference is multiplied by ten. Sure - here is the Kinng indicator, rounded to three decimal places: -0.012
